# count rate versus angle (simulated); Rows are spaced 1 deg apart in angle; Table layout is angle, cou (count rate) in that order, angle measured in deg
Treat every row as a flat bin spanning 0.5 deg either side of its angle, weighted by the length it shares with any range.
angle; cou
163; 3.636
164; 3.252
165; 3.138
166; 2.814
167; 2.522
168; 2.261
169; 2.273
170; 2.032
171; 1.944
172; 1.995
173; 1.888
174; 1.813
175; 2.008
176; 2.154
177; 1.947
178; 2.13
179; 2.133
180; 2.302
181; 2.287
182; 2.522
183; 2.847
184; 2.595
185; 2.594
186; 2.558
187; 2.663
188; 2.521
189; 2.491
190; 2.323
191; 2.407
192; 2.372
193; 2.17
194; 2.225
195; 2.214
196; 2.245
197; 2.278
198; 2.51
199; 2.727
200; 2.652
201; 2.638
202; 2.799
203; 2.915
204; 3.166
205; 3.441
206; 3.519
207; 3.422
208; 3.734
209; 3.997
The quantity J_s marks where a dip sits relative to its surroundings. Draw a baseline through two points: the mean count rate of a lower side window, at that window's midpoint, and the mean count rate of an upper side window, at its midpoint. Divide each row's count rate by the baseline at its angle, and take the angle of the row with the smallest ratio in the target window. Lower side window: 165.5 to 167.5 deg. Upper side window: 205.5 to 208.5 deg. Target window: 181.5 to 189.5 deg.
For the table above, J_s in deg 189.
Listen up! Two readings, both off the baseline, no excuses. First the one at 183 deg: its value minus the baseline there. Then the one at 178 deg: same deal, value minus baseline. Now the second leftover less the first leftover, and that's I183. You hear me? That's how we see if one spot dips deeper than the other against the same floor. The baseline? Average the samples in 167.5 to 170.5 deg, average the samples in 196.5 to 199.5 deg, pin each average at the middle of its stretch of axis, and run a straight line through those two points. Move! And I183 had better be -0.66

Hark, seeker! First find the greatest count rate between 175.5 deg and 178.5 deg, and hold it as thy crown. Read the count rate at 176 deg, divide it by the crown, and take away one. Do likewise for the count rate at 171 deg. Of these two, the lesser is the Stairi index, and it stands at -0.10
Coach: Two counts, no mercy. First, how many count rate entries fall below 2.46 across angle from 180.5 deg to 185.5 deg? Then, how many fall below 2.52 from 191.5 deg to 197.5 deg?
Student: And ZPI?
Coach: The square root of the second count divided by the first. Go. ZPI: 2.4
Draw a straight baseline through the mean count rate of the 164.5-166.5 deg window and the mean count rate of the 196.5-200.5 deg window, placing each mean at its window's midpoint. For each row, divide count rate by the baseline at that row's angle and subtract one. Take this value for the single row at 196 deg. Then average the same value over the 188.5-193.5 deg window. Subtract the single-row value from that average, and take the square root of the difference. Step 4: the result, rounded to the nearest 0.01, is 0.14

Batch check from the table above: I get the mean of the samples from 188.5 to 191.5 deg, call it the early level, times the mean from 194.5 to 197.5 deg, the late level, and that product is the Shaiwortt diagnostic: 5.4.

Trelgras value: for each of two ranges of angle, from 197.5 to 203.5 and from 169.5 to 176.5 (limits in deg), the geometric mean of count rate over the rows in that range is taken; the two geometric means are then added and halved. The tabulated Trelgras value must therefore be 2.34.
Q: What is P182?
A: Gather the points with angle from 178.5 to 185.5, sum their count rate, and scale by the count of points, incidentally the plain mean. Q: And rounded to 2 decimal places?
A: 2.47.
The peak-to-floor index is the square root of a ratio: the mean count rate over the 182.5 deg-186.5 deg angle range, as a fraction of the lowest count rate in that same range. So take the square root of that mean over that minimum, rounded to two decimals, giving 1.02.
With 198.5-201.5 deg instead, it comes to 1.01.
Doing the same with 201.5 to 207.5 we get 1.07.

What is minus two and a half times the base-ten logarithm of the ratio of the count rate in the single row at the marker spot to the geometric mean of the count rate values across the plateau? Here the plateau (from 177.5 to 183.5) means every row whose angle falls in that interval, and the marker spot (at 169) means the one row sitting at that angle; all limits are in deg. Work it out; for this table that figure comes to 0.0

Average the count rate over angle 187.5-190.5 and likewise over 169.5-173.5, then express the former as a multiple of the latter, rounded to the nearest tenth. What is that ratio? 1.2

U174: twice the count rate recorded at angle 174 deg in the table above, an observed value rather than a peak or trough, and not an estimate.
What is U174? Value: 3.6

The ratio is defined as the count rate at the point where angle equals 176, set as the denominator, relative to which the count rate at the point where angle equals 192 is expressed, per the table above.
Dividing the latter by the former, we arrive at 1.10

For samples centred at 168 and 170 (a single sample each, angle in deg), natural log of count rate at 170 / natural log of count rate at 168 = 0.9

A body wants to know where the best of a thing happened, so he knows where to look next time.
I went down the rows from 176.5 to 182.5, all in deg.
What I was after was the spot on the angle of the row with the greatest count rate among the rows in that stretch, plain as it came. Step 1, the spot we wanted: 182 deg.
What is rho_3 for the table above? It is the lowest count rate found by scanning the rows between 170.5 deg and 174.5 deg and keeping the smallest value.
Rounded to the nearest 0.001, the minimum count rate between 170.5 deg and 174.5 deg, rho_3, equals 1.813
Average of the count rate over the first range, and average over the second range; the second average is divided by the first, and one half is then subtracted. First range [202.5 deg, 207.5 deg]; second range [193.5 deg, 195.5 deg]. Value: 0.17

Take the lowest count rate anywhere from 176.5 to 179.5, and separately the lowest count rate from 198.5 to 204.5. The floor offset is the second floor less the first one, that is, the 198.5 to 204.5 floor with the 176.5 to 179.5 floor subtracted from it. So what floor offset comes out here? 0.69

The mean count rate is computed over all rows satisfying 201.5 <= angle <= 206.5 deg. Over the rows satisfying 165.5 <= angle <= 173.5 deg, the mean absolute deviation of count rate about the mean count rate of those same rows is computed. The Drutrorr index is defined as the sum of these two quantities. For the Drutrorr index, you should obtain 3.4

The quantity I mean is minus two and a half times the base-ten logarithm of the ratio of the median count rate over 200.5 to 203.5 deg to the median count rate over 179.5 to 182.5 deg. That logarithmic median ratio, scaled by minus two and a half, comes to -0.21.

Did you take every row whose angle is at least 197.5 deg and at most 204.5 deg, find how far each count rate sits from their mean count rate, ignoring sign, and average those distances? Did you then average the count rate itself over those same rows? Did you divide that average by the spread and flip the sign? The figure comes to -17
